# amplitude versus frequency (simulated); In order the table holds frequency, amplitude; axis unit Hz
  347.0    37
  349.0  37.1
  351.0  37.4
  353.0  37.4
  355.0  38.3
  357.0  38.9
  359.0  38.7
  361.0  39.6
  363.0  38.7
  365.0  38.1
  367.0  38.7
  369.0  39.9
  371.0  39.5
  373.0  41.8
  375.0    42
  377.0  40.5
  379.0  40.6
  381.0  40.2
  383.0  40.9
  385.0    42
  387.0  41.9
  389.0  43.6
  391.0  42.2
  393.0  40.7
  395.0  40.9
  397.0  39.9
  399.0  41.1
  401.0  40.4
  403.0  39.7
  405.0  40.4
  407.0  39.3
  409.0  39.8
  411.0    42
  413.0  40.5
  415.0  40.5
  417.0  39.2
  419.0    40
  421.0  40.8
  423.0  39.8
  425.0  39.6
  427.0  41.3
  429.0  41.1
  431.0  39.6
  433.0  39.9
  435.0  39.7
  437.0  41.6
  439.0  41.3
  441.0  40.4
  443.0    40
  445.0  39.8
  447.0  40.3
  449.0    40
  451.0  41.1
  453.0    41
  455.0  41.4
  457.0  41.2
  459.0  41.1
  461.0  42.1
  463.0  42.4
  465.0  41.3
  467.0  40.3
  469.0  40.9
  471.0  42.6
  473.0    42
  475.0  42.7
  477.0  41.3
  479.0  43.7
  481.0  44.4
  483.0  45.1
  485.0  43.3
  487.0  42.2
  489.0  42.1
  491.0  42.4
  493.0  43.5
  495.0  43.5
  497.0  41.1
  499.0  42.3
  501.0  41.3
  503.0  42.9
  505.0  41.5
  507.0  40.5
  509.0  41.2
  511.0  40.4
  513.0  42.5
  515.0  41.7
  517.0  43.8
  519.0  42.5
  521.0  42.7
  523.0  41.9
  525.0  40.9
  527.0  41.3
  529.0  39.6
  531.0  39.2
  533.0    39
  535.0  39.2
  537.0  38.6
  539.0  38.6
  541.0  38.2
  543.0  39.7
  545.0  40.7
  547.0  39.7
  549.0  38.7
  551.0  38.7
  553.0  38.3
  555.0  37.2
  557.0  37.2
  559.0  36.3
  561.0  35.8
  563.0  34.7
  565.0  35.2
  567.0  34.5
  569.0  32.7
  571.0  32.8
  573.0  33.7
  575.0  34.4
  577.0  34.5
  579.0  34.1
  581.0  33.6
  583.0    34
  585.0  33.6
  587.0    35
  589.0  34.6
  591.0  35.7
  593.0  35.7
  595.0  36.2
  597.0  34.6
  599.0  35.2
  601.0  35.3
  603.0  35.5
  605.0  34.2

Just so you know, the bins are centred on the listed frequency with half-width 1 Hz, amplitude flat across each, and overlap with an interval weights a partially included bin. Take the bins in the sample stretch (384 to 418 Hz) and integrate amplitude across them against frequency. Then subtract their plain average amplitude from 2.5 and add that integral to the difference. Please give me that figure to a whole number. 1350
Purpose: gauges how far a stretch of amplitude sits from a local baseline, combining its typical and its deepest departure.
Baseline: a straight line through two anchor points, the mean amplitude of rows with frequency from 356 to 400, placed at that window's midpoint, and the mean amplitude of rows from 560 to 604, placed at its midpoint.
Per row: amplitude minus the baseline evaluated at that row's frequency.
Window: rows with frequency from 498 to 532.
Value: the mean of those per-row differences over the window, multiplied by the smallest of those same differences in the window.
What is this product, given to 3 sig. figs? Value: 15.6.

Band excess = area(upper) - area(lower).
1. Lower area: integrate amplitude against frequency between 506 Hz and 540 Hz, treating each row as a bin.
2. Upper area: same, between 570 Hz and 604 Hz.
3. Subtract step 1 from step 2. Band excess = -210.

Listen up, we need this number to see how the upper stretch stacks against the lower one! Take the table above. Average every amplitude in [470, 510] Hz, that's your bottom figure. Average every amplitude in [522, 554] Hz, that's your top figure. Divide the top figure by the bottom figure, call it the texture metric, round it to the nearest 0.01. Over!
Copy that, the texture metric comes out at 0.93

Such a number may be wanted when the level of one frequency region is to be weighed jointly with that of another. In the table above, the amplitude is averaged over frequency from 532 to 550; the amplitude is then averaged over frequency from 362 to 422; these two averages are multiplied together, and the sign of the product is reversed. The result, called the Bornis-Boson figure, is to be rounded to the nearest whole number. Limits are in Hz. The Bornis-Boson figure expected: -1587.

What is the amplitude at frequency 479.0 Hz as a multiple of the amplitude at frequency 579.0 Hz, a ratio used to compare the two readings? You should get 1.28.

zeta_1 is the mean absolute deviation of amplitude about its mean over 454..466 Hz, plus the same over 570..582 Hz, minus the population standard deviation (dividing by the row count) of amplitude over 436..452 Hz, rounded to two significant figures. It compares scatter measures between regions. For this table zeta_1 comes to 0.29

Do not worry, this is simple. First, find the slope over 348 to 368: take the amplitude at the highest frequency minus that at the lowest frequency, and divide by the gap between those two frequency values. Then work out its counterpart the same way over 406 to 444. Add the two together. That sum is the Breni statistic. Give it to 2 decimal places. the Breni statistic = 0.11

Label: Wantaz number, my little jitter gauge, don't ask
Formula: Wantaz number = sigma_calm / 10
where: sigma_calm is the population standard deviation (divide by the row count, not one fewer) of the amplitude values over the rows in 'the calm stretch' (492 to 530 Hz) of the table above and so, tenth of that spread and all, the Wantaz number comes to 0.11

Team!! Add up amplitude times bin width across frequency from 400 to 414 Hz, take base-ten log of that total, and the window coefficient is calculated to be 2.75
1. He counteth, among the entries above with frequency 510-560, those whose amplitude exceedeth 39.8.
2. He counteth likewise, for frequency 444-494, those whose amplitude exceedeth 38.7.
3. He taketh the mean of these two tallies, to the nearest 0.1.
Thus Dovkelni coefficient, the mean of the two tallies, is 17.5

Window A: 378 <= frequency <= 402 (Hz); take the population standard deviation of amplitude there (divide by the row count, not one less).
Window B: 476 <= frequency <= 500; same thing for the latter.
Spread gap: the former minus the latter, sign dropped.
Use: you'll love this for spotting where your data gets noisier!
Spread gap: 0.16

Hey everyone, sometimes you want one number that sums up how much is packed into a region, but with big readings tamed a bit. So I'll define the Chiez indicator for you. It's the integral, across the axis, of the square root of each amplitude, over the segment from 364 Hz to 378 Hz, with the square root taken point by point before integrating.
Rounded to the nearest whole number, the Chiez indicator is 89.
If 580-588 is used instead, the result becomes 47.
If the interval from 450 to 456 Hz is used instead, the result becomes 38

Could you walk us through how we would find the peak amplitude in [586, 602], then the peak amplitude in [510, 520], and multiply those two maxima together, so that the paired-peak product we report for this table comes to 1586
